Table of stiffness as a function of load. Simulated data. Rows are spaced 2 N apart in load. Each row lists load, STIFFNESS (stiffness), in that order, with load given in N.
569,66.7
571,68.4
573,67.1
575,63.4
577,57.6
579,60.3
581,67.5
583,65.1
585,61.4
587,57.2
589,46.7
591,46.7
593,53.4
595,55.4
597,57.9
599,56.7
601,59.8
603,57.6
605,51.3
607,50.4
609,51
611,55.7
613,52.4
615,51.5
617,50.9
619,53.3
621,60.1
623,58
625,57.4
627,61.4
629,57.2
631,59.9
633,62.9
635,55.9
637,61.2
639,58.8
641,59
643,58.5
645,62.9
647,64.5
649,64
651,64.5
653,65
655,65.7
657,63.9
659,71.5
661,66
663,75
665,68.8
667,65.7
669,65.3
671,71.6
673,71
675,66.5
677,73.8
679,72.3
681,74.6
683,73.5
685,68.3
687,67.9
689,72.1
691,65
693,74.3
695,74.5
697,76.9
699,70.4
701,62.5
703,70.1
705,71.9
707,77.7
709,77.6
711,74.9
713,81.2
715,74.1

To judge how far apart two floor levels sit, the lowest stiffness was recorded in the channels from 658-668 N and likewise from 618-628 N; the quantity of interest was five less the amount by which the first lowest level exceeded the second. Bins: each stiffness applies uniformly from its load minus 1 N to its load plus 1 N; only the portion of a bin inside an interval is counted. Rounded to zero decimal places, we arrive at -7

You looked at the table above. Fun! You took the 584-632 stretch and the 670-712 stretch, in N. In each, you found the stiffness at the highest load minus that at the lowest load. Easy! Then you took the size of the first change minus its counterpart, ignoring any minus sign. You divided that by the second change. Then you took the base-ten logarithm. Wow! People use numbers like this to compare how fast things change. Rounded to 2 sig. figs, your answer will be 0.16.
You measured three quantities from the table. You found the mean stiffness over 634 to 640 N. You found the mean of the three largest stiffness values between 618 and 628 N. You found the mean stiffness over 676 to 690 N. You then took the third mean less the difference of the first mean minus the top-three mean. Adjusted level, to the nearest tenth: 73.0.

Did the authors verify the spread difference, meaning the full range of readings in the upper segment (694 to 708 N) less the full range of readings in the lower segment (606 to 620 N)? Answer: 10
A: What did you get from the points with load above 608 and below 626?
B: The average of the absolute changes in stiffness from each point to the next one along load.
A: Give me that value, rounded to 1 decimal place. 2.7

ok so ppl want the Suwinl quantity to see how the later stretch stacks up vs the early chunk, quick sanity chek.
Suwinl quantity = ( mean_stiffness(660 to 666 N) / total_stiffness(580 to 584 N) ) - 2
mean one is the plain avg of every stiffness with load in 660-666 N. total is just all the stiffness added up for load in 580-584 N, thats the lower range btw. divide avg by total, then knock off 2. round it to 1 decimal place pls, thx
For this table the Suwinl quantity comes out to -1.5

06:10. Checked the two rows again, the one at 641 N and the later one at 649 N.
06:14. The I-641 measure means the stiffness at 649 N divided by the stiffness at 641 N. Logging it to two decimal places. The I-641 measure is 1.08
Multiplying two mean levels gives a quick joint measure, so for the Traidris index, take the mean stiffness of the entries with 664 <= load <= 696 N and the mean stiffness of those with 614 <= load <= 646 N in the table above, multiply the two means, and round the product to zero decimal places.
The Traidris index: 4083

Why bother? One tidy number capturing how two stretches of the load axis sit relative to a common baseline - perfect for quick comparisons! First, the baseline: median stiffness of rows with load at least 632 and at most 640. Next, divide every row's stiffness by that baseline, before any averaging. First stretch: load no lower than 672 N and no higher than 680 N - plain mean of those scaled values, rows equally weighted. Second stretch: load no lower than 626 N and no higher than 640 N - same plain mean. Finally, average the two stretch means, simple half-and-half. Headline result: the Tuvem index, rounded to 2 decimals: 1.09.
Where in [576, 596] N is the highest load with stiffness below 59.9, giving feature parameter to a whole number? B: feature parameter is 595 N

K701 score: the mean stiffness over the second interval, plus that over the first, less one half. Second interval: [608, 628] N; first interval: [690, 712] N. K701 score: 127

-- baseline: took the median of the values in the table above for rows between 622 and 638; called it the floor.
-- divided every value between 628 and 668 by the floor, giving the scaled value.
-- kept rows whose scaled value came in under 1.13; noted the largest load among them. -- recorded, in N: 667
